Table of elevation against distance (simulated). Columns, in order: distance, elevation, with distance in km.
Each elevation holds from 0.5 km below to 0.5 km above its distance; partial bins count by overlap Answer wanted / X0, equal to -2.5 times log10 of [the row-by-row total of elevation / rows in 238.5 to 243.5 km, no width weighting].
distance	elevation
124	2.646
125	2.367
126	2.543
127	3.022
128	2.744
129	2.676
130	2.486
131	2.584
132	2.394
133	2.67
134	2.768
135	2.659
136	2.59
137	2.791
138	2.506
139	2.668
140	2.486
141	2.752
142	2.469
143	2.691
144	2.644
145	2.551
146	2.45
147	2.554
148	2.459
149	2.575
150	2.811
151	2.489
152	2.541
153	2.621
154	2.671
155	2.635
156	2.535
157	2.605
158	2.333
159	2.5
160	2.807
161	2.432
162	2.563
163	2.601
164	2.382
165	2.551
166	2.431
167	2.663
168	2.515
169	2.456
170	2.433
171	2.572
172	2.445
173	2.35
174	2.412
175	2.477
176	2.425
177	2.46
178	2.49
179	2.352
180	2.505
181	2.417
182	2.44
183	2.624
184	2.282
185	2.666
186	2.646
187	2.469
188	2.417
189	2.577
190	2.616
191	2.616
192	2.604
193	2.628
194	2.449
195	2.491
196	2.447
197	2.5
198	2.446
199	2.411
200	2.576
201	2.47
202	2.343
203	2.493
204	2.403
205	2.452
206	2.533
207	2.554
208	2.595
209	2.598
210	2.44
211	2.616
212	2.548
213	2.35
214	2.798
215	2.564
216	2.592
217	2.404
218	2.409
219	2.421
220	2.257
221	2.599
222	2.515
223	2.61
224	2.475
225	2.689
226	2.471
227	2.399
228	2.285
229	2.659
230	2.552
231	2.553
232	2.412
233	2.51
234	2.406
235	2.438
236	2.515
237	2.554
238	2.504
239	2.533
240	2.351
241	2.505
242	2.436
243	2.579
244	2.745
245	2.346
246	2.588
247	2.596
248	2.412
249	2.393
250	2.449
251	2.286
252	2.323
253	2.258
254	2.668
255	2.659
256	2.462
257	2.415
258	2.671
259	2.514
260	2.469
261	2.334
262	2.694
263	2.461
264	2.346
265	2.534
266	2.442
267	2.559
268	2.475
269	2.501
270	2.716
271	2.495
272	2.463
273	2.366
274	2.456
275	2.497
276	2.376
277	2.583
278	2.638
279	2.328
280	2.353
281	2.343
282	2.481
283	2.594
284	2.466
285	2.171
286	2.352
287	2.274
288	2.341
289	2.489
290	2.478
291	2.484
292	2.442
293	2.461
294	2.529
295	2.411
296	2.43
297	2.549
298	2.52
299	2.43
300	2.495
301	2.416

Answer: -2.73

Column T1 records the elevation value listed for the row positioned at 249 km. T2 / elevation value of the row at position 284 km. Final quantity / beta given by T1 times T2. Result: 5.90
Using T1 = 2.393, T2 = 2.466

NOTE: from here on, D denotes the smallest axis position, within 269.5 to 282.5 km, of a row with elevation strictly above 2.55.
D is 270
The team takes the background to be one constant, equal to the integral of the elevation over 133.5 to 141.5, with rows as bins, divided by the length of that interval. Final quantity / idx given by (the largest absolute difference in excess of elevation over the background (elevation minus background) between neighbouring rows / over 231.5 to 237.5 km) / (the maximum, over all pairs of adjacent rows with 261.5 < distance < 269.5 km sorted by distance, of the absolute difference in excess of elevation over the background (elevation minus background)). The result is 0.4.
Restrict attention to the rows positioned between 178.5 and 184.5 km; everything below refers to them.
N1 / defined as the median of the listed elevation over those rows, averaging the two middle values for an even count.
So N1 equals 2.43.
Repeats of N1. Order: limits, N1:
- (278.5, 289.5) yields 2.35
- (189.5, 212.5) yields 2.50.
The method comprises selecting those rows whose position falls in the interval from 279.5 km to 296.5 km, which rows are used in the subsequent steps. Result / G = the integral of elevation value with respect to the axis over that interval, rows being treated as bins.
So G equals 41.1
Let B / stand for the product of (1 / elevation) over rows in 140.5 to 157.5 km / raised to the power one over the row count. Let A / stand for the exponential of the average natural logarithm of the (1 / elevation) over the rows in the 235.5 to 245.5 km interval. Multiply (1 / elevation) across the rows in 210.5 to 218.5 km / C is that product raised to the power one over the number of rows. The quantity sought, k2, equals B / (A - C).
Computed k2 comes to 90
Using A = 0.399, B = 0.386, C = 0.395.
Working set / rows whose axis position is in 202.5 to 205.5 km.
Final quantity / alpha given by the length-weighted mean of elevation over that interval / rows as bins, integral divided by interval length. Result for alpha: 2.45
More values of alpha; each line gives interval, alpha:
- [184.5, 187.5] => 2.59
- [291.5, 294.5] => 2.48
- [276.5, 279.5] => 2.52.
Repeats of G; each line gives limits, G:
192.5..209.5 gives 42.4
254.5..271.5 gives 42.7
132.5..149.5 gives 44.3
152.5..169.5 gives 43.3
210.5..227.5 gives 42.7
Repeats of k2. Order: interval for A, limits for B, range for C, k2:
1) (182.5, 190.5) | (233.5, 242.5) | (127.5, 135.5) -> 31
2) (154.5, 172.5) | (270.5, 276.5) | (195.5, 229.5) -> -92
